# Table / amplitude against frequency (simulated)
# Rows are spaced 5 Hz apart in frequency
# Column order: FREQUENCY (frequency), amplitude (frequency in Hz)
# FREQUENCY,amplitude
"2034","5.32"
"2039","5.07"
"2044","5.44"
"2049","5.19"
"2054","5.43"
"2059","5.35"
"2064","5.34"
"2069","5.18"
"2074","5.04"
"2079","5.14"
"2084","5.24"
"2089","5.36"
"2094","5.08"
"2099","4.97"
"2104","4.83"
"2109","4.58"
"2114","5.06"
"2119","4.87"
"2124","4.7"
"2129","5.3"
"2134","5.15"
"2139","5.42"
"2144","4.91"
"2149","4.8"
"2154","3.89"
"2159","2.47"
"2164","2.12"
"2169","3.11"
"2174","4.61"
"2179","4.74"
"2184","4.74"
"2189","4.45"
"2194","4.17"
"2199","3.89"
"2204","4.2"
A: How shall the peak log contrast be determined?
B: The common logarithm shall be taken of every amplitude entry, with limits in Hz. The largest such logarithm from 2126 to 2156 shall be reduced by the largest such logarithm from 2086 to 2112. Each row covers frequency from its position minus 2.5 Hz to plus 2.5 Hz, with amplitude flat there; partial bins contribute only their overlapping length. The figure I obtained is 0.00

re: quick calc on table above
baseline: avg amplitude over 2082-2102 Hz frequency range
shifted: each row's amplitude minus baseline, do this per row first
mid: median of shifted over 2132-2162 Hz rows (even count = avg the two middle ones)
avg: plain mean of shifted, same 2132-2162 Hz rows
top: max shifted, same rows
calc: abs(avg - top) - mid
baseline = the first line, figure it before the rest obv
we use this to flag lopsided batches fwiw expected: 1.3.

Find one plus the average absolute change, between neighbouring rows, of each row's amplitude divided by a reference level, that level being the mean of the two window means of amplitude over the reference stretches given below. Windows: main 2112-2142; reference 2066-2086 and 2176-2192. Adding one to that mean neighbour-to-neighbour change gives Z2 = 1.06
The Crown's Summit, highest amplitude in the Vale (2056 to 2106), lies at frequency 2089 Hz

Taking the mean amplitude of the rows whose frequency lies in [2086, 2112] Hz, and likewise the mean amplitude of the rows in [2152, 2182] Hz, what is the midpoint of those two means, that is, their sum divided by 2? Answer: 4.2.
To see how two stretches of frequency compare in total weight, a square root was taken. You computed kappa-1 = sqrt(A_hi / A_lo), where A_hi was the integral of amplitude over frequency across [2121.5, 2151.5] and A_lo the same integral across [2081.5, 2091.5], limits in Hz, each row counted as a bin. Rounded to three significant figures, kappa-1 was 1.69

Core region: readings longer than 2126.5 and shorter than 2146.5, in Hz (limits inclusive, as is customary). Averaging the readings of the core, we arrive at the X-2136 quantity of 5.2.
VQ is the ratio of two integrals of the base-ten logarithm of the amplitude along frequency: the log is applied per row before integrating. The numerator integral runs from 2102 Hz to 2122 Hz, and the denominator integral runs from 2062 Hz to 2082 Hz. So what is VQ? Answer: 0.96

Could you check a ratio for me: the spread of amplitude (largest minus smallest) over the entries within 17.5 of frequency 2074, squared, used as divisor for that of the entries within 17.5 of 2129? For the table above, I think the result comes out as 7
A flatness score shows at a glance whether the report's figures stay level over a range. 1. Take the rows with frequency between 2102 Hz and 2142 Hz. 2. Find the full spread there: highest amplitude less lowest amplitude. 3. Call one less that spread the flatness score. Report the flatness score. 0.2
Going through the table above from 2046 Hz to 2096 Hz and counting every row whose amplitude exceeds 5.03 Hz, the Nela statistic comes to 10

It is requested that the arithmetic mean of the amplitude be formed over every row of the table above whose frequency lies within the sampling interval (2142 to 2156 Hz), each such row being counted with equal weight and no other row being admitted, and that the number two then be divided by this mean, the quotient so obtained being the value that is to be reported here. 0.44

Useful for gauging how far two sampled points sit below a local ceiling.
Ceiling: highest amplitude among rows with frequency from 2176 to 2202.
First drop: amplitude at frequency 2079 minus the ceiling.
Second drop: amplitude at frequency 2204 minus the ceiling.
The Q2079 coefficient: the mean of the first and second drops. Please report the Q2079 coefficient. -0.1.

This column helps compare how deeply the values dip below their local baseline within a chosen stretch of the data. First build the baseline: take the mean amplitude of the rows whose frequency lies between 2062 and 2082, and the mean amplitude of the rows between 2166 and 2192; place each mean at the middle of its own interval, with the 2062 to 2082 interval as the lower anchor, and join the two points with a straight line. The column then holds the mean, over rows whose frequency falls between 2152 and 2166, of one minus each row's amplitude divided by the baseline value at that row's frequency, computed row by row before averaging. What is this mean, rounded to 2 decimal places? 0.37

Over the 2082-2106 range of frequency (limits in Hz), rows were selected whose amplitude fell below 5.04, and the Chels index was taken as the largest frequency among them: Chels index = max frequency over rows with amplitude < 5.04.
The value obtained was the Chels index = 2104 Hz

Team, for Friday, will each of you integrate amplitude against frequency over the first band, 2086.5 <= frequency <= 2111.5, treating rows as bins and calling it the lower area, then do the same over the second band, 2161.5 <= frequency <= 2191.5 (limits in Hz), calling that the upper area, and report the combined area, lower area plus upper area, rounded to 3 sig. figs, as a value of 243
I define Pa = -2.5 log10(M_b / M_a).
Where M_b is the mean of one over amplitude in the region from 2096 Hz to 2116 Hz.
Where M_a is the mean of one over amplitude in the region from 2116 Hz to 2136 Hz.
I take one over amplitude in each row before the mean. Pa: -0.03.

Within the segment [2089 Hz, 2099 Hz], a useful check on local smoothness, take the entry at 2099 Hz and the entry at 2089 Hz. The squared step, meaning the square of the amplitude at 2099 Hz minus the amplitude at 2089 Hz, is 0.15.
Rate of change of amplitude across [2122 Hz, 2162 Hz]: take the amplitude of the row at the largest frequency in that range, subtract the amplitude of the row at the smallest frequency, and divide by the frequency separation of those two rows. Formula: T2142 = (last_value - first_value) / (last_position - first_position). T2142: -0.06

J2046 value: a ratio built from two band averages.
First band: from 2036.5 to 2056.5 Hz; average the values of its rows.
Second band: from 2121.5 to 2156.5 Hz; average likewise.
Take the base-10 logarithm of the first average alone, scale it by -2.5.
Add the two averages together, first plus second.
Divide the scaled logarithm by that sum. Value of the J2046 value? -0.178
